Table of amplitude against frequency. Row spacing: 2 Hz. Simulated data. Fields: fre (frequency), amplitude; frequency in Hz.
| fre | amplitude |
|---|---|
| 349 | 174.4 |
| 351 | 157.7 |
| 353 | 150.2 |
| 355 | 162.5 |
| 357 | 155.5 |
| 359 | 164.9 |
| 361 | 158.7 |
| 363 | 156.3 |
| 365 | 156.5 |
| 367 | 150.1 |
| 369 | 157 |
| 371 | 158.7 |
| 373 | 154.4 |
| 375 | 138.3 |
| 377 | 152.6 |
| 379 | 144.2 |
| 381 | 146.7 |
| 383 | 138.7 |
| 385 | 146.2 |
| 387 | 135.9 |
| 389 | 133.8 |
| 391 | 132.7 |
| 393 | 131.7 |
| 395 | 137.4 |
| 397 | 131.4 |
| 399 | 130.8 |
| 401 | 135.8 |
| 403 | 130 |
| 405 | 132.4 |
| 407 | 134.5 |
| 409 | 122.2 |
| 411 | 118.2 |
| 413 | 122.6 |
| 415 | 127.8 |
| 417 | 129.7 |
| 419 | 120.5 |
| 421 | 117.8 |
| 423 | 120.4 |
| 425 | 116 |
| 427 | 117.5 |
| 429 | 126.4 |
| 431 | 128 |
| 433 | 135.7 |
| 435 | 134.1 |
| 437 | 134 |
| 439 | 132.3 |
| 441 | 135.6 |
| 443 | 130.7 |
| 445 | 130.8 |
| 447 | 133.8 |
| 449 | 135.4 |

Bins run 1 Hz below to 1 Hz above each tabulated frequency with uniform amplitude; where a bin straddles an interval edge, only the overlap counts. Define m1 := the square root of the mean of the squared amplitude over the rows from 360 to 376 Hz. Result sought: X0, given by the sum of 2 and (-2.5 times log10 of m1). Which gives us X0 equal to -3.47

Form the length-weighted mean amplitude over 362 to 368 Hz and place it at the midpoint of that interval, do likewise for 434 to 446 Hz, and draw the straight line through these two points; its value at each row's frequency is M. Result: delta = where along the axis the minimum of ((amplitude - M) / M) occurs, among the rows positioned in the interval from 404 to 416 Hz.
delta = 411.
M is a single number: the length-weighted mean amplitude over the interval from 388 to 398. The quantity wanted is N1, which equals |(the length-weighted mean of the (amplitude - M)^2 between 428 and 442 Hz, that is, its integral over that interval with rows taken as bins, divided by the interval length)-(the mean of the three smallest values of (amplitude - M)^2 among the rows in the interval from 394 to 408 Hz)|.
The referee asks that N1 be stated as 11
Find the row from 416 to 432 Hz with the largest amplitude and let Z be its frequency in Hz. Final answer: 417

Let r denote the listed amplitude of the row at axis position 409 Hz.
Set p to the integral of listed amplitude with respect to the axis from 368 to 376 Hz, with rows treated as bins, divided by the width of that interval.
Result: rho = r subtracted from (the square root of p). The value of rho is -110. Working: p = 152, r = 122.2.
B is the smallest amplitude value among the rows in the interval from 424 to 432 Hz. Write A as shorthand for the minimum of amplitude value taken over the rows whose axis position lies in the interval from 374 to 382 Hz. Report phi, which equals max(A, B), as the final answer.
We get 138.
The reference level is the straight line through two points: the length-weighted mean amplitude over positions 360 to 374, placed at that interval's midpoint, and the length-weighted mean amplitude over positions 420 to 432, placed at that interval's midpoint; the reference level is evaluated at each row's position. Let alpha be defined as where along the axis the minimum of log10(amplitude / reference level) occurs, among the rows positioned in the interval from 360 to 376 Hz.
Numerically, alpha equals 375 Hz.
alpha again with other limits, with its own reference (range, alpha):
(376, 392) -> 389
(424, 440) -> 425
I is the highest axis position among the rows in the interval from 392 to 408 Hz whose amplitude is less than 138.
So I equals 407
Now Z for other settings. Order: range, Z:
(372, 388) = 373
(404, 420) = 407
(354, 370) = 359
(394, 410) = 395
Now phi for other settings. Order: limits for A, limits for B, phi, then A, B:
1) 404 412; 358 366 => 156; 118.2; 156.3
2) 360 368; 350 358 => 150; 150.1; 150.2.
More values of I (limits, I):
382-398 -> 397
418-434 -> 433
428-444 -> 443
